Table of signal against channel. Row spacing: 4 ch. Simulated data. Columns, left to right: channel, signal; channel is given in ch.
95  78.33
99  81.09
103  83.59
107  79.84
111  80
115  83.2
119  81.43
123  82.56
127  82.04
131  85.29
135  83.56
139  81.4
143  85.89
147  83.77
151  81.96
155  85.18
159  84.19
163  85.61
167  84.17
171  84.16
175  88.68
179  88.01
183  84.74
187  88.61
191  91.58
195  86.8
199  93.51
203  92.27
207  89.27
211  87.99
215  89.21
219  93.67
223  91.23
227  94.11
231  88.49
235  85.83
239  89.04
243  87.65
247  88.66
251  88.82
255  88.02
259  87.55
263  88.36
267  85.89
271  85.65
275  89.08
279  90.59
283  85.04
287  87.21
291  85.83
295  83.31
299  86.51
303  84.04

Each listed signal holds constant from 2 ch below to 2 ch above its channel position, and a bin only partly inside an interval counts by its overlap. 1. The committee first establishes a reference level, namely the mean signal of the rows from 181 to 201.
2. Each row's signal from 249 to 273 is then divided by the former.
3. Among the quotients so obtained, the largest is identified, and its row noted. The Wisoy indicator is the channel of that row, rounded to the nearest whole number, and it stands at 251 ch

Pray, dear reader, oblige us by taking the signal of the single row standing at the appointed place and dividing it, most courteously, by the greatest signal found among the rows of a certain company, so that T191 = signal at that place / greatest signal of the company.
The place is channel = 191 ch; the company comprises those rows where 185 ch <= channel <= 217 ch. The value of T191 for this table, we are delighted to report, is 0.98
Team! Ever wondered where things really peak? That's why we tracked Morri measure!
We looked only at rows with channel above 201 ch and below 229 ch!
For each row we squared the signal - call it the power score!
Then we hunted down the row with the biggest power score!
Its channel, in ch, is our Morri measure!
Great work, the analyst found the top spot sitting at 227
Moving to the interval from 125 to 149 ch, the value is 143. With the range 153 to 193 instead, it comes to 191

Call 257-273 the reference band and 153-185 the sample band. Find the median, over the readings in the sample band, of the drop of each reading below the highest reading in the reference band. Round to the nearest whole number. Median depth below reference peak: 3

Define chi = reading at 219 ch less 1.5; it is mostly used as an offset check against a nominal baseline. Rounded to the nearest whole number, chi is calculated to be 92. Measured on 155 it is 84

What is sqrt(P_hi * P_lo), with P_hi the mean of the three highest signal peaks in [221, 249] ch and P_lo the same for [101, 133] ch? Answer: 87.7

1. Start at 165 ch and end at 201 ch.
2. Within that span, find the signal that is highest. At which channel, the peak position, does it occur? 199 ch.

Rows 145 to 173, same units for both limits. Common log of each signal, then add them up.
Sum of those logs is 13.5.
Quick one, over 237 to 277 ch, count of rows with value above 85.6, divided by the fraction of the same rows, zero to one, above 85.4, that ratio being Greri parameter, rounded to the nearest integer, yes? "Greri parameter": 10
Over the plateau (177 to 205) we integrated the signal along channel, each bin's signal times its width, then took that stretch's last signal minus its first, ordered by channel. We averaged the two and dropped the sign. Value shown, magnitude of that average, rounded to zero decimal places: 1253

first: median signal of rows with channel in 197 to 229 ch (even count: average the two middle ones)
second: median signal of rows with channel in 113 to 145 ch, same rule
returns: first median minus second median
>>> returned 9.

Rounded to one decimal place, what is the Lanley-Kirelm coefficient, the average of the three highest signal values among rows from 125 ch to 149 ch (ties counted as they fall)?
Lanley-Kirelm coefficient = 85.0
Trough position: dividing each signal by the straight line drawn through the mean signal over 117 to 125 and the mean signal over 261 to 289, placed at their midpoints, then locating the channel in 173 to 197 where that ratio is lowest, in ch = 183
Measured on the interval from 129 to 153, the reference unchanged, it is 139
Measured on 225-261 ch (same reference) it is 235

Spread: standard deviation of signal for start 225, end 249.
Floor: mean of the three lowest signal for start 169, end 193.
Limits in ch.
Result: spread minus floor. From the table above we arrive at -83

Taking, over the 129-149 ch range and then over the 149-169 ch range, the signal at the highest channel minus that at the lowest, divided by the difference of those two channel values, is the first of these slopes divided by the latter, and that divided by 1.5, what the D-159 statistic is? -0.5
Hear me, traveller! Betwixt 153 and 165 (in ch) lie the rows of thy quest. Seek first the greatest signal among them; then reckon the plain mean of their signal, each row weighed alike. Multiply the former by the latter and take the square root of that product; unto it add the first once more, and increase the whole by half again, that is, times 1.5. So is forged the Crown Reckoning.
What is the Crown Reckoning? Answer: 256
